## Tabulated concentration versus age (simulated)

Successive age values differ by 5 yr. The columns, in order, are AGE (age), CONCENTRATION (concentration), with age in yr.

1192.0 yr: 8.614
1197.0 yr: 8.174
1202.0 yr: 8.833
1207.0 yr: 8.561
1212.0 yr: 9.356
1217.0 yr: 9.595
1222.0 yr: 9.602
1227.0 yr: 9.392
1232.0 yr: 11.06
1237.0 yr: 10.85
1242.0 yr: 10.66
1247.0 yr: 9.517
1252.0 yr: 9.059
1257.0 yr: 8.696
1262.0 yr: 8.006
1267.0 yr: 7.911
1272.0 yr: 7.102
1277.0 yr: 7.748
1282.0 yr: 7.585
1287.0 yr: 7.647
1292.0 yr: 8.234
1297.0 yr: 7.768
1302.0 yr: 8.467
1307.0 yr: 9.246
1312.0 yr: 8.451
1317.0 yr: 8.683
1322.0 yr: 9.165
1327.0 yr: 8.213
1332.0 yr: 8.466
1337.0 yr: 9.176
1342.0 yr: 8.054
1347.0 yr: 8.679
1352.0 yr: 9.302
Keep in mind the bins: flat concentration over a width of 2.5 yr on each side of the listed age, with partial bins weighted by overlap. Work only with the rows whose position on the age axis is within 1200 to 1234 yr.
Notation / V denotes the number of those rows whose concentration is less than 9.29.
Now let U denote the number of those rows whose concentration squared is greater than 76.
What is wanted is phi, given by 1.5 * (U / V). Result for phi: 4.50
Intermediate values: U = 6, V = 2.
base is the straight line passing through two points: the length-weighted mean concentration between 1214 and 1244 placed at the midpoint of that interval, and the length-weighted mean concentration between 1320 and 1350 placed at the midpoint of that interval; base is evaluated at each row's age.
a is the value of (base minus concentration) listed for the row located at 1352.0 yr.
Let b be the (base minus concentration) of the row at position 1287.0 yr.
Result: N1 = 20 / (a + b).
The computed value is 26.4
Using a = -0.9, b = 1.68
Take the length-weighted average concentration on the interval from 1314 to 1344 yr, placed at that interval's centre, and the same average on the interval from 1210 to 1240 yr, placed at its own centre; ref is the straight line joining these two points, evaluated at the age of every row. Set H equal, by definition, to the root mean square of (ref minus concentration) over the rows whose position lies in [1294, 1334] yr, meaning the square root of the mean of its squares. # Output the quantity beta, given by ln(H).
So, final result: -0.6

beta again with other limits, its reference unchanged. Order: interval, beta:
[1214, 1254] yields -0.3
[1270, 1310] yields 0.3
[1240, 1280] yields 0.3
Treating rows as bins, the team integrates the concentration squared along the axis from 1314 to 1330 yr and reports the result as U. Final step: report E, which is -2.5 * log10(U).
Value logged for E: -7.70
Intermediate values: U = 1206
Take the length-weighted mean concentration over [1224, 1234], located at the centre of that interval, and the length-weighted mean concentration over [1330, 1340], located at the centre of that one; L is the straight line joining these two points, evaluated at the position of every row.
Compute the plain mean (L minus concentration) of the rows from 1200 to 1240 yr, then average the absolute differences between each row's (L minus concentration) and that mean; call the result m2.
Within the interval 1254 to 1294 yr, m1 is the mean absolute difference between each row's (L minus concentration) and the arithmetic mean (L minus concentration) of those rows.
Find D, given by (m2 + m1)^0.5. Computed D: 1.02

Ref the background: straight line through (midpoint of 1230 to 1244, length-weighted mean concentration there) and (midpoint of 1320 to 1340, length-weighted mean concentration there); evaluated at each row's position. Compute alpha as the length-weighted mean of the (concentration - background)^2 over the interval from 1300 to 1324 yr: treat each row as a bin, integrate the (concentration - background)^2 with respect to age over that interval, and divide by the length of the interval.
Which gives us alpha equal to 0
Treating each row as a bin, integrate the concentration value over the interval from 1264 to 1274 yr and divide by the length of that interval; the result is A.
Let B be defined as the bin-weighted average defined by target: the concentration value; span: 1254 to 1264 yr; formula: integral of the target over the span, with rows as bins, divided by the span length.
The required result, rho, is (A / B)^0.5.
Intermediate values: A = 7.6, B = 8.40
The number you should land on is 0.95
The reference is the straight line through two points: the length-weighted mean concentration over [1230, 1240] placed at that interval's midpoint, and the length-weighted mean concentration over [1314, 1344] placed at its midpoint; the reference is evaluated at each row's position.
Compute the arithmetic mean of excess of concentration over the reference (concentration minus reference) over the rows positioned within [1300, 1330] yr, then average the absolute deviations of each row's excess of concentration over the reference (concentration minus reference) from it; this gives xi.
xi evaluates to 0.35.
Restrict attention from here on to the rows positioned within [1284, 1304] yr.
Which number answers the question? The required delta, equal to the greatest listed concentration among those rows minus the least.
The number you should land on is 0.8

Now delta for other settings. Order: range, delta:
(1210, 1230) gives 0.2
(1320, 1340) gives 1.0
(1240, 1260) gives 2.0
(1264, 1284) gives 0.8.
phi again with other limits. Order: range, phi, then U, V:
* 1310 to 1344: 0.43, 2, 7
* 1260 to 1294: 0.00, 0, 7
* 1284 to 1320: 0.21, 1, 7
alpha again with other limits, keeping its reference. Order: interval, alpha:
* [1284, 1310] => 2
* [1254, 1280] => 5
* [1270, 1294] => 5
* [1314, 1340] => 0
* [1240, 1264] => 2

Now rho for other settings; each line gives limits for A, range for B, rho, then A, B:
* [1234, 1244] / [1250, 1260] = 1.10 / 10.8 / 8.82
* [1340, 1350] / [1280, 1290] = 1.05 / 8.4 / 7.65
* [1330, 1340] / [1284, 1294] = 1.05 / 8.8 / 7.91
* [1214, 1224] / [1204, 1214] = 1.04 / 9.6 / 8.93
